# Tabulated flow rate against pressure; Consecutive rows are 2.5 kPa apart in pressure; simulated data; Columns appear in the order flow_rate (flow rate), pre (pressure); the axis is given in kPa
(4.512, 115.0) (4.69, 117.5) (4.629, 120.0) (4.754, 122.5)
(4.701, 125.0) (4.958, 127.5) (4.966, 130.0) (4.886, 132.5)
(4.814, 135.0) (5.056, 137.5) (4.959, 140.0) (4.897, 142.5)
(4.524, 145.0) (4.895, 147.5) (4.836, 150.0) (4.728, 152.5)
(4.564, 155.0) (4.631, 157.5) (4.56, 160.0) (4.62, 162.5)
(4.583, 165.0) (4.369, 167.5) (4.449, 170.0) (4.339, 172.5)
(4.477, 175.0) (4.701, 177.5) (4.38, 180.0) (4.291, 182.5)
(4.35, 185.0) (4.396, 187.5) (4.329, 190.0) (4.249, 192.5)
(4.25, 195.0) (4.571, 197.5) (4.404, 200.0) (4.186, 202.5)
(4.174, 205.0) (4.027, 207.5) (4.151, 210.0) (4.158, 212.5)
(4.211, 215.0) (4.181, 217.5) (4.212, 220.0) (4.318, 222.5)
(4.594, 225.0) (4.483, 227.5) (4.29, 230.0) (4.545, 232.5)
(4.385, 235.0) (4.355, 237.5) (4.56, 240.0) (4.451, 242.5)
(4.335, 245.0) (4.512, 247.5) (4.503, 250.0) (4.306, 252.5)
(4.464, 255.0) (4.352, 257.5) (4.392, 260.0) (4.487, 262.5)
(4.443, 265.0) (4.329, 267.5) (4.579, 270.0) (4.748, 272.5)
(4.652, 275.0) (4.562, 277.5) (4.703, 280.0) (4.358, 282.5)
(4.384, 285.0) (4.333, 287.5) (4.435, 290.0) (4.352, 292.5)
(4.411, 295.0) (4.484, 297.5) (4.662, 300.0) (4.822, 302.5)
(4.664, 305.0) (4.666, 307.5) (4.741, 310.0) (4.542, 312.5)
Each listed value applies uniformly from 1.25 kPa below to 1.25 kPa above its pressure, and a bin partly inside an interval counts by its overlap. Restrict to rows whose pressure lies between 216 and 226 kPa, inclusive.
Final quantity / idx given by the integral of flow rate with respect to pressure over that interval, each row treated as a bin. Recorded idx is 43.2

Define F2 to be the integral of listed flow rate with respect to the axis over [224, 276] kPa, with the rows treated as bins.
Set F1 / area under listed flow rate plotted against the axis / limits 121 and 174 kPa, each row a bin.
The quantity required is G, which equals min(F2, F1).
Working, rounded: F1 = 250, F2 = 232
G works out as 232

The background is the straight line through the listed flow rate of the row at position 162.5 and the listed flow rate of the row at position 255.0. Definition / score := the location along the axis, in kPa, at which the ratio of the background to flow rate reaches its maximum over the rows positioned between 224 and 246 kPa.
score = 230.0 kPa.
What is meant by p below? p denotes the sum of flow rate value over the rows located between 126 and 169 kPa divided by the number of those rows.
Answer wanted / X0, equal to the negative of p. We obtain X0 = -4.76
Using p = 4.76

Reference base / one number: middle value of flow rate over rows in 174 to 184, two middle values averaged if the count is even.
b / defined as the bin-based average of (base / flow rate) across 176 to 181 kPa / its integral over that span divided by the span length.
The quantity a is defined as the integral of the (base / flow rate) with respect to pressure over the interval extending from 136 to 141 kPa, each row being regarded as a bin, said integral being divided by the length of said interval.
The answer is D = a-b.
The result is -0.09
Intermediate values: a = 0.89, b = 0.98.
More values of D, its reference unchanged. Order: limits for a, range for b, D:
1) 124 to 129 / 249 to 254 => -0.09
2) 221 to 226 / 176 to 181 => 0.02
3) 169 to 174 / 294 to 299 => 0.01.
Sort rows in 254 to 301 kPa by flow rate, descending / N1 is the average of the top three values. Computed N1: 4.7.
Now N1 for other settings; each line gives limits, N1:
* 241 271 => 4.5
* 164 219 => 4.6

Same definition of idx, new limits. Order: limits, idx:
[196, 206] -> 43.4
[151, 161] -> 46.3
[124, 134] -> 48.8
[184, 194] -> 43.3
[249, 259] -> 44.0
